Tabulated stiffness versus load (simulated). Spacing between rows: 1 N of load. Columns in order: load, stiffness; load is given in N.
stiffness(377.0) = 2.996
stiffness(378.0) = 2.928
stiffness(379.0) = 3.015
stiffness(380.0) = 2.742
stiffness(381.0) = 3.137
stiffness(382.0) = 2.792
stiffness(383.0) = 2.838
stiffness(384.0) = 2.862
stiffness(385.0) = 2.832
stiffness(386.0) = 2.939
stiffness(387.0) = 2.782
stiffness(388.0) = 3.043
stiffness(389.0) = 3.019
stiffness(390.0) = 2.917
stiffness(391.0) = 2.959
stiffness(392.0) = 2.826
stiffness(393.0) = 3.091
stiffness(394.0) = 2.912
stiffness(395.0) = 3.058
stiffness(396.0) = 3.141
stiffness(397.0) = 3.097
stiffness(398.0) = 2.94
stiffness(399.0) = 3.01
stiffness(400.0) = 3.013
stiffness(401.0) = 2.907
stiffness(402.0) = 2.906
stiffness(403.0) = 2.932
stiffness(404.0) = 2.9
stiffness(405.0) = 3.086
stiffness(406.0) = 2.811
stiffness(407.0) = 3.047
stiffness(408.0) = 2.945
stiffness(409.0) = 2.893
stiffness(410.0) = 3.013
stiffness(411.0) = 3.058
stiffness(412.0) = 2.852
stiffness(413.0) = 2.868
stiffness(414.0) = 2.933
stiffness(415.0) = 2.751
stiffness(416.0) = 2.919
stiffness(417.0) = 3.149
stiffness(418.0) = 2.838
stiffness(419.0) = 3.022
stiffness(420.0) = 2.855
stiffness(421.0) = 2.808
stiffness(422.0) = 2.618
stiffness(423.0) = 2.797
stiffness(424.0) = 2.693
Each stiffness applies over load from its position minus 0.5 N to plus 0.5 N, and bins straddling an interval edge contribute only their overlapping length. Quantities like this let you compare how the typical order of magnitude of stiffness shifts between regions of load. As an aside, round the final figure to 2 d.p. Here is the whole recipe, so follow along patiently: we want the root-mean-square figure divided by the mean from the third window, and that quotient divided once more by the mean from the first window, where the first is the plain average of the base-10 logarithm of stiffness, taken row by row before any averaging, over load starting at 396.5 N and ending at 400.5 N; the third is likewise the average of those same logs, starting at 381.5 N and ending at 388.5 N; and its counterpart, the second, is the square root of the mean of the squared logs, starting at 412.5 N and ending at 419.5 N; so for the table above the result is 2.13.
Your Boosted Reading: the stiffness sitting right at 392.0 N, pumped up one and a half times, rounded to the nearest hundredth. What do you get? 4.24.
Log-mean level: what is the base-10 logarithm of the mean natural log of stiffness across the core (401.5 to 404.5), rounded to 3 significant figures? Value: 0.0290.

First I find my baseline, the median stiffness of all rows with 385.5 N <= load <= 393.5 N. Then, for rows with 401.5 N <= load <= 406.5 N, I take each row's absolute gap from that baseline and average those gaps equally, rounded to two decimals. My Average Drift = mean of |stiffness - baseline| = 0.08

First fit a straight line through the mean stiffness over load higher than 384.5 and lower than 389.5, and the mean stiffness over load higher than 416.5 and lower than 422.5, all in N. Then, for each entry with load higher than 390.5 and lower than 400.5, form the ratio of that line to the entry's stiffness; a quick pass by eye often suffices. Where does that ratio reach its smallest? 396.0 N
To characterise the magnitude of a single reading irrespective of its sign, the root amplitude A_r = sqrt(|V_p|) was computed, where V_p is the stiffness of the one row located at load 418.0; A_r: 1.68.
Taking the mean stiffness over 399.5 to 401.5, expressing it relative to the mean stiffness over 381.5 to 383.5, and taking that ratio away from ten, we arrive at 8.95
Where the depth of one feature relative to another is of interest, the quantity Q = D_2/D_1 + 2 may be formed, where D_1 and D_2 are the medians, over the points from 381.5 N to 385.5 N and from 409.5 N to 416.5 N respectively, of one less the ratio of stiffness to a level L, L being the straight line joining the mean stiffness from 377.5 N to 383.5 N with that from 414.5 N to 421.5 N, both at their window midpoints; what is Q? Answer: 1.8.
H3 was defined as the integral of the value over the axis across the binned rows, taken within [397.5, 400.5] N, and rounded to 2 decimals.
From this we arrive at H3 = 8.96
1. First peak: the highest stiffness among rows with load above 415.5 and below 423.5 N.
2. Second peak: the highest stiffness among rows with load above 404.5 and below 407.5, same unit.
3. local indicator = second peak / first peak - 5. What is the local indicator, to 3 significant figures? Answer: -4.02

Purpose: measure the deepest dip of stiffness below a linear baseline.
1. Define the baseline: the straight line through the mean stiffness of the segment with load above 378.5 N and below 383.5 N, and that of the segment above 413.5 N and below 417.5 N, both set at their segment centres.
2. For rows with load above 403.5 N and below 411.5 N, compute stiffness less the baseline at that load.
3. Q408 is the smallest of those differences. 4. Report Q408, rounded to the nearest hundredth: -0.12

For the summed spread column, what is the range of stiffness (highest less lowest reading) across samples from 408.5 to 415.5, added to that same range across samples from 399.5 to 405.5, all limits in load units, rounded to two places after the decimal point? 0.49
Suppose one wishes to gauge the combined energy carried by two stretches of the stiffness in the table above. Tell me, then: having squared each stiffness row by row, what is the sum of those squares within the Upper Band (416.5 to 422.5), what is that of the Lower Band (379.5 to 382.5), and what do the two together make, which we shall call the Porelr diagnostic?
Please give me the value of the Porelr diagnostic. 75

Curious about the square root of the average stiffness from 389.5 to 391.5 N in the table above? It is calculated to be 1.71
